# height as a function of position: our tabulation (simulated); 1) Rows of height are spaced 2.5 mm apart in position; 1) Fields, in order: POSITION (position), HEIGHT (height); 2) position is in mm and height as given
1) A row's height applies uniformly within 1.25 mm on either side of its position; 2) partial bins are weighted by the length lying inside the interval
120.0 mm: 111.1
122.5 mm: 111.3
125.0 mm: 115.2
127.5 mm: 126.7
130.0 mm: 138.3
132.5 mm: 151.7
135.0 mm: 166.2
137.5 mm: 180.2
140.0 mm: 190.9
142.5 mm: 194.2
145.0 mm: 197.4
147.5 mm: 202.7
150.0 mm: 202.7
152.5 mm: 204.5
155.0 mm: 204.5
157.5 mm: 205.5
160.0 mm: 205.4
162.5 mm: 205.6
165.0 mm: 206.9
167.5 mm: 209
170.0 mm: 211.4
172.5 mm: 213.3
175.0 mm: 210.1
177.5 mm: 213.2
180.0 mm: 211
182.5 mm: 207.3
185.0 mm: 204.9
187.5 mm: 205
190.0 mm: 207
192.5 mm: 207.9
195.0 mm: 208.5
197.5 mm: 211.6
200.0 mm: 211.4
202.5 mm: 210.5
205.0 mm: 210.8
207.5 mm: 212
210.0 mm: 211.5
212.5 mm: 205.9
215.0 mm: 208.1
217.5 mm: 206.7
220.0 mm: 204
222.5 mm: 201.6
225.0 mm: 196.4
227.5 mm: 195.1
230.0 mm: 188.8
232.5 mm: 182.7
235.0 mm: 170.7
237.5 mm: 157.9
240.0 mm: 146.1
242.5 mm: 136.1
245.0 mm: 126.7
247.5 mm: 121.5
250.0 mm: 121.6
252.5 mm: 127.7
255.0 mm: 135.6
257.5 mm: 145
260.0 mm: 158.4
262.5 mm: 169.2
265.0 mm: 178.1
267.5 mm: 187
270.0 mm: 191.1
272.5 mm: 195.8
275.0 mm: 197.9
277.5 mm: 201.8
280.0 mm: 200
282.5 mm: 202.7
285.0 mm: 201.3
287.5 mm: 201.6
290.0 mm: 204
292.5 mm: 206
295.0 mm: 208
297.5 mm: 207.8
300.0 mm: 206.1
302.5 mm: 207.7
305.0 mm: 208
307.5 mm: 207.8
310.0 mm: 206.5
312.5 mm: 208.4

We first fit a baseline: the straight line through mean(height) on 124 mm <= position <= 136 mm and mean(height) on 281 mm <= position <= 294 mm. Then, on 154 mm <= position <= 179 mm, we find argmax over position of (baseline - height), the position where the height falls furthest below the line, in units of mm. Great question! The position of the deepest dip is 175.0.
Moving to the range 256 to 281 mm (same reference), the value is 257.5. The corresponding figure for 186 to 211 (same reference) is 210.0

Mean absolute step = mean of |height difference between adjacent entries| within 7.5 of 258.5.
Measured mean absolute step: 10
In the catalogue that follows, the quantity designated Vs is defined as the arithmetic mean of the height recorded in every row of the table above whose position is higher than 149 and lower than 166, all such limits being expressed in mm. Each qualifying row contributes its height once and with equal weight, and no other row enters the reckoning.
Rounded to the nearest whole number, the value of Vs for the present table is 205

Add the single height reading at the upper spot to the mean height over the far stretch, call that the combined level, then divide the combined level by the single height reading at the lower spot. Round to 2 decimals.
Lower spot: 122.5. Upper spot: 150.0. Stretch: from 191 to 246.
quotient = 3.54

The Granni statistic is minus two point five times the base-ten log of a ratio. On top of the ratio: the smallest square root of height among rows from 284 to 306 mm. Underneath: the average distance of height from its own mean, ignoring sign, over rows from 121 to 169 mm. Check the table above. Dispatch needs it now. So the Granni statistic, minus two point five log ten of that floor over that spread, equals 0.8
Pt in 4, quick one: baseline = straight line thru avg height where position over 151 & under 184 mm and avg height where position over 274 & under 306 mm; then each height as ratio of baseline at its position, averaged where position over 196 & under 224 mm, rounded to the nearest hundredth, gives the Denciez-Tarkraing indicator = 1.01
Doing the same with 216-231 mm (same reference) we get 0.96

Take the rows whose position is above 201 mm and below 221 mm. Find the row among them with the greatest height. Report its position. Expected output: 207.5 mm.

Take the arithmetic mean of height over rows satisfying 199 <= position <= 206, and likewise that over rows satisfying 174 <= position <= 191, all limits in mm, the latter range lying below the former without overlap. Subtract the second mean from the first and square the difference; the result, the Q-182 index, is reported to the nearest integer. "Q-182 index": 6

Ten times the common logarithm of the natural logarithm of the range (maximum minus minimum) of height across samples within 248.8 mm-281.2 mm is 6.4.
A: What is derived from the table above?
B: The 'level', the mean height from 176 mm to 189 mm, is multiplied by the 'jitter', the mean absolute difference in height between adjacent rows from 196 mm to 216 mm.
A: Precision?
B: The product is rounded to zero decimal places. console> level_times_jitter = 324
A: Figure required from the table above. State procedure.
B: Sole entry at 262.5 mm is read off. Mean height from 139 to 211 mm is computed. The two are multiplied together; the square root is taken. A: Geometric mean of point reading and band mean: 187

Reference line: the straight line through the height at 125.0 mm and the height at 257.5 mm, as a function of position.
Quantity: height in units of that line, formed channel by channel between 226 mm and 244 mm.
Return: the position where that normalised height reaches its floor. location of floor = 242.5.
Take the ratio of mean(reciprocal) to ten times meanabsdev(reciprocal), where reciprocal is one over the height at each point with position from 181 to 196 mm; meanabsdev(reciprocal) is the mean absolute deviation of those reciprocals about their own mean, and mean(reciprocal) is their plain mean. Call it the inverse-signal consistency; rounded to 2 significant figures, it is 17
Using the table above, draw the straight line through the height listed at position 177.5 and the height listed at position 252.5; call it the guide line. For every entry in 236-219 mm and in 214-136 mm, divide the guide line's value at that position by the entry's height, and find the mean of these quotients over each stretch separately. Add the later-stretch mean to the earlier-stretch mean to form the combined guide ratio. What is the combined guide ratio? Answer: 1.87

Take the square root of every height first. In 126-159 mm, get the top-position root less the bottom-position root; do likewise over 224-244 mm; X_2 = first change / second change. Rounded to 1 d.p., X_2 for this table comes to -1.3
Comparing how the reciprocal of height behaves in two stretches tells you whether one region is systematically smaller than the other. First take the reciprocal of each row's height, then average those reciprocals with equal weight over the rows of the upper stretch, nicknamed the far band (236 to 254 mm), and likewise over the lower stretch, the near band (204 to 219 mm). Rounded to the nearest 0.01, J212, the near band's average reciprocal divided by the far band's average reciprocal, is 0.64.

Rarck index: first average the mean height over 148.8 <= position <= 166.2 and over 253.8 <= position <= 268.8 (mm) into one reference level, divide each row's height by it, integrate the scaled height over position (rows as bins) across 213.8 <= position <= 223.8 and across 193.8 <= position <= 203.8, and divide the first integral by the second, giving 1.0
